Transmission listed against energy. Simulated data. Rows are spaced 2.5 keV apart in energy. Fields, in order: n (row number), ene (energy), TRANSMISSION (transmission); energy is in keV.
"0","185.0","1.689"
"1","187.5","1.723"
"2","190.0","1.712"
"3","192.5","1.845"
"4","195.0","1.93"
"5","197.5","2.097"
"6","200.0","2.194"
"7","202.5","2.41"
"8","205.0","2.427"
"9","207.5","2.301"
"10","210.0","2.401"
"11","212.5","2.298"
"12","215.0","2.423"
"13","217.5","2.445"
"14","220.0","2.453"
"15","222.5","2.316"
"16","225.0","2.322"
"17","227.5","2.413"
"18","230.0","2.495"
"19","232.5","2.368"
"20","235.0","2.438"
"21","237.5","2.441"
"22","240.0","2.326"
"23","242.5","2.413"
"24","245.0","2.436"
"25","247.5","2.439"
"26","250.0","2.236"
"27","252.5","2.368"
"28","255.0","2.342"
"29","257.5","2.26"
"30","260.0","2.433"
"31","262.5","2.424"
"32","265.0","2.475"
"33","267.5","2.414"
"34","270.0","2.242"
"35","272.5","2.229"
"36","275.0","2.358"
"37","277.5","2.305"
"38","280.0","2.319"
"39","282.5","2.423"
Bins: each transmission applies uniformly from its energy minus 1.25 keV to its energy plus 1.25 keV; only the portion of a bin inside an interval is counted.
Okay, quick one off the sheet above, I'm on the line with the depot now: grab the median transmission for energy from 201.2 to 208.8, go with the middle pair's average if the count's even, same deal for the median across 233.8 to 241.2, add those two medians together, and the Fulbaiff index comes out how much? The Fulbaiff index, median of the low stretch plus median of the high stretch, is 4.85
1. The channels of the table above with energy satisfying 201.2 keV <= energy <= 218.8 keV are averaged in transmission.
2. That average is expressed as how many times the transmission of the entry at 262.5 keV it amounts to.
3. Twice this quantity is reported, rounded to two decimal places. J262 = 1.97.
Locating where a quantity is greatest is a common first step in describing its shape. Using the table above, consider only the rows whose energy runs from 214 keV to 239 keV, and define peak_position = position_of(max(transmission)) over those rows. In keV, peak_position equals 230.0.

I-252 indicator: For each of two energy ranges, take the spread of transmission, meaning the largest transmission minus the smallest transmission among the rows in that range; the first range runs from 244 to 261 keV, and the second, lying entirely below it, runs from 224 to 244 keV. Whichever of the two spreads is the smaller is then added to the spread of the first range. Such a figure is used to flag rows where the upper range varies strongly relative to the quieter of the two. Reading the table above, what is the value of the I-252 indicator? 0.38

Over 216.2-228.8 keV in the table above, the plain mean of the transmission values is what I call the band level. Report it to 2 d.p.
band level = 2.39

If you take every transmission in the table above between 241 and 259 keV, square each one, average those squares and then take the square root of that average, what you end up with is 2.36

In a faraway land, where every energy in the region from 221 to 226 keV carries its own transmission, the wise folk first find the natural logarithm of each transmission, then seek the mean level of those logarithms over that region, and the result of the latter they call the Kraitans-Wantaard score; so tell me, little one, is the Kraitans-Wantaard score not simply 0.84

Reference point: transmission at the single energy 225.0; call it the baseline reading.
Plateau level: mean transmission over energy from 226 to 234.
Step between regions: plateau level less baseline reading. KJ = 0.1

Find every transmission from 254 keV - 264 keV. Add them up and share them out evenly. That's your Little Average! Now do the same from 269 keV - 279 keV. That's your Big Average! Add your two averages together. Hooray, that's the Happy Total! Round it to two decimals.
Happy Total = 4.65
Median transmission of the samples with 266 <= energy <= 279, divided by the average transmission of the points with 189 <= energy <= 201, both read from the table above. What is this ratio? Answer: 1.18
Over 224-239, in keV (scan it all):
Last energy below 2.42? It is 232.5 keV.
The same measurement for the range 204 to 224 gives 222.5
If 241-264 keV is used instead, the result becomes 257.5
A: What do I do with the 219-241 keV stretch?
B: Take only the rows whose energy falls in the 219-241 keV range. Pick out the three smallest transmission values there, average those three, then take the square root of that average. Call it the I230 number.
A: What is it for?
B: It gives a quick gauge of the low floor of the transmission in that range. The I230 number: 1.52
